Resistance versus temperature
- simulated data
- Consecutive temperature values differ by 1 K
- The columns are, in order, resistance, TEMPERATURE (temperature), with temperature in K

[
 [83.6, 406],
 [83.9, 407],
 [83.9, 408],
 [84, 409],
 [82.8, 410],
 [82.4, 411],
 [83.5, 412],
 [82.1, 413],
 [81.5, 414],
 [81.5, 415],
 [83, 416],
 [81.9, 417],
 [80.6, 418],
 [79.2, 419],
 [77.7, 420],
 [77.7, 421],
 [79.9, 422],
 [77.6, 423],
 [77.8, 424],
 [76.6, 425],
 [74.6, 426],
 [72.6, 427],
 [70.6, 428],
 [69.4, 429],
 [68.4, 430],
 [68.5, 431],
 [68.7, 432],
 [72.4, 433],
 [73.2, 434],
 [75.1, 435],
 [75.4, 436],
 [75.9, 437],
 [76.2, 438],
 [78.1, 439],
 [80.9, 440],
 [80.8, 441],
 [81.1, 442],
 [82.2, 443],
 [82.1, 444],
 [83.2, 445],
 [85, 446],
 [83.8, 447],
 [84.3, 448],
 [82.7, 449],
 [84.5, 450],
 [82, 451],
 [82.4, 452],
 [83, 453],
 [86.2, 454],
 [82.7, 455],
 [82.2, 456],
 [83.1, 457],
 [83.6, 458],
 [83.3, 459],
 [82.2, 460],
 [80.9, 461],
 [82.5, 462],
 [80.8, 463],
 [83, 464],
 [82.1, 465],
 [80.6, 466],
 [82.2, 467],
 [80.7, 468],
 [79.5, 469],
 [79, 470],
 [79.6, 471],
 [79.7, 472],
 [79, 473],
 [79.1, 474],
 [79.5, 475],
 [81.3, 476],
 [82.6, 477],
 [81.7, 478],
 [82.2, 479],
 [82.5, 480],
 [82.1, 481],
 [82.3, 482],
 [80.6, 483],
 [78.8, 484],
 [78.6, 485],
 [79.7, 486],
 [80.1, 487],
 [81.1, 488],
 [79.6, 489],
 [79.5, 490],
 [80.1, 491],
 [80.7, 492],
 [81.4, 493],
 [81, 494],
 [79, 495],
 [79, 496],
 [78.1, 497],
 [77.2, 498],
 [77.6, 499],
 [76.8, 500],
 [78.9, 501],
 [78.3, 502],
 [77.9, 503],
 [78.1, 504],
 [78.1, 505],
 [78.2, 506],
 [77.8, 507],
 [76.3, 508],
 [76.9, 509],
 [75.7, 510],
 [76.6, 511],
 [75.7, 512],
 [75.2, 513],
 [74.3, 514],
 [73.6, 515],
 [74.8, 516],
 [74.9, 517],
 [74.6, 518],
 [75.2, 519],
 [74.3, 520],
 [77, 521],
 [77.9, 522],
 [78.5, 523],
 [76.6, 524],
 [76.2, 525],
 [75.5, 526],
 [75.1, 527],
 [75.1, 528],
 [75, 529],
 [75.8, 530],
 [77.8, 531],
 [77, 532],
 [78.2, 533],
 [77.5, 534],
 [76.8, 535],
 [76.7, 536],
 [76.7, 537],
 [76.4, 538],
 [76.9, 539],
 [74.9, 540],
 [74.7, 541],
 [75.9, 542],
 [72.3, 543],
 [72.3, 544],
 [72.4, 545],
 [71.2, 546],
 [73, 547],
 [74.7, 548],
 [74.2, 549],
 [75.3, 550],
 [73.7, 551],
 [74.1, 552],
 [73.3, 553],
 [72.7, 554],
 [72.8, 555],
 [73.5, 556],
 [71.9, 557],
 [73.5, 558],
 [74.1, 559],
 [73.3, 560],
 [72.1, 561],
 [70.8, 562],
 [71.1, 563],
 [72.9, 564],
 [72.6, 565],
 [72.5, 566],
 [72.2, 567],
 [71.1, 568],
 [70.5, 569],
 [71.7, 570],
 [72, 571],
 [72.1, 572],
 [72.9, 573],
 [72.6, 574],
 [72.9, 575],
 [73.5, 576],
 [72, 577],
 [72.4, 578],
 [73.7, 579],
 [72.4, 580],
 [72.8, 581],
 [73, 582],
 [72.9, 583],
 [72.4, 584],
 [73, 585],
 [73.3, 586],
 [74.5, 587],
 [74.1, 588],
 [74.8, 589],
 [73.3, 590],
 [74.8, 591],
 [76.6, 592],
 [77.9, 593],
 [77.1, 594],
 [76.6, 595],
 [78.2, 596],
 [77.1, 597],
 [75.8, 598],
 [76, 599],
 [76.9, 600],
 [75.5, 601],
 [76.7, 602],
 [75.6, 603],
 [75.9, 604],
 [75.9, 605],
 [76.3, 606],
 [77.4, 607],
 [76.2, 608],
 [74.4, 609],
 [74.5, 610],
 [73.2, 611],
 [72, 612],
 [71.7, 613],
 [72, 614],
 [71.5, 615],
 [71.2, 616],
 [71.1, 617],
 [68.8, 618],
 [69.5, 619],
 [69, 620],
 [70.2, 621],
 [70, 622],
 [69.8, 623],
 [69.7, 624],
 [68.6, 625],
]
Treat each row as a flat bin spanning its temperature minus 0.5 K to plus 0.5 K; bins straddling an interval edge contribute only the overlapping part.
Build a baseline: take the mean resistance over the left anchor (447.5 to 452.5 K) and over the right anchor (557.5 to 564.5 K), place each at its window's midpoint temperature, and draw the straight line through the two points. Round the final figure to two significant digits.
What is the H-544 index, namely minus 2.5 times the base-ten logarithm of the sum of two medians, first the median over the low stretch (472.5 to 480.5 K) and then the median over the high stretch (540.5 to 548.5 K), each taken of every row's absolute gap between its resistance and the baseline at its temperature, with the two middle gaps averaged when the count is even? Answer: -1.3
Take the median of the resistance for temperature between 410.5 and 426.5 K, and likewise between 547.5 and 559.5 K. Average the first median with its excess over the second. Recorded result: 43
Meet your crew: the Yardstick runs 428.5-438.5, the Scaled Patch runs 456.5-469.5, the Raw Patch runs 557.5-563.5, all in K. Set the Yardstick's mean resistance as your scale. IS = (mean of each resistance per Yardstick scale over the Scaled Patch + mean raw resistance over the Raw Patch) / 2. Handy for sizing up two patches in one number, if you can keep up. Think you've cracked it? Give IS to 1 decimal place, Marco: 36.8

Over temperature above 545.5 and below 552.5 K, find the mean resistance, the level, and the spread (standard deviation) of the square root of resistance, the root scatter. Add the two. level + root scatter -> 74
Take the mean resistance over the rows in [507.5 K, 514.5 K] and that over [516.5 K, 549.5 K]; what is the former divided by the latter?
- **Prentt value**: 1.00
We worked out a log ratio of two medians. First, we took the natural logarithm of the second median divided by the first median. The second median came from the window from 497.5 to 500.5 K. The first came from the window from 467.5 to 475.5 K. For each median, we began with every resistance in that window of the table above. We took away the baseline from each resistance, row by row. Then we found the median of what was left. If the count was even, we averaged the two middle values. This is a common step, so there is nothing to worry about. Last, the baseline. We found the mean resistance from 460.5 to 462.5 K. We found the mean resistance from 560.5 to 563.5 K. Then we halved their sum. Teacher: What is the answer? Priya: -1.5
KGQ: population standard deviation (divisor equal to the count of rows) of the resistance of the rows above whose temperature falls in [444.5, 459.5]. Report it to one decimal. 1.1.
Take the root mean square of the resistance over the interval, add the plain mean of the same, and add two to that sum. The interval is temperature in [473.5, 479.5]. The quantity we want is 164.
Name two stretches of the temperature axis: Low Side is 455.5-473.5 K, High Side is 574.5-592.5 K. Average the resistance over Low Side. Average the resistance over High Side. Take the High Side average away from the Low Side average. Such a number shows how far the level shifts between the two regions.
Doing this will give 7.9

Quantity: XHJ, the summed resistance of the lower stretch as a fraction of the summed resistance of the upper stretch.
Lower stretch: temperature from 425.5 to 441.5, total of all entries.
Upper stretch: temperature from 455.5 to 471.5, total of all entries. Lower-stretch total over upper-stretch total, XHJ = 0.905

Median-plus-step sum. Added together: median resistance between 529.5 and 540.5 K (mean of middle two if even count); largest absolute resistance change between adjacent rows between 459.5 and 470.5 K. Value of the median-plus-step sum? 79.0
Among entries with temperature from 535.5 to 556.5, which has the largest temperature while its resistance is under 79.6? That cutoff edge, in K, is 556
